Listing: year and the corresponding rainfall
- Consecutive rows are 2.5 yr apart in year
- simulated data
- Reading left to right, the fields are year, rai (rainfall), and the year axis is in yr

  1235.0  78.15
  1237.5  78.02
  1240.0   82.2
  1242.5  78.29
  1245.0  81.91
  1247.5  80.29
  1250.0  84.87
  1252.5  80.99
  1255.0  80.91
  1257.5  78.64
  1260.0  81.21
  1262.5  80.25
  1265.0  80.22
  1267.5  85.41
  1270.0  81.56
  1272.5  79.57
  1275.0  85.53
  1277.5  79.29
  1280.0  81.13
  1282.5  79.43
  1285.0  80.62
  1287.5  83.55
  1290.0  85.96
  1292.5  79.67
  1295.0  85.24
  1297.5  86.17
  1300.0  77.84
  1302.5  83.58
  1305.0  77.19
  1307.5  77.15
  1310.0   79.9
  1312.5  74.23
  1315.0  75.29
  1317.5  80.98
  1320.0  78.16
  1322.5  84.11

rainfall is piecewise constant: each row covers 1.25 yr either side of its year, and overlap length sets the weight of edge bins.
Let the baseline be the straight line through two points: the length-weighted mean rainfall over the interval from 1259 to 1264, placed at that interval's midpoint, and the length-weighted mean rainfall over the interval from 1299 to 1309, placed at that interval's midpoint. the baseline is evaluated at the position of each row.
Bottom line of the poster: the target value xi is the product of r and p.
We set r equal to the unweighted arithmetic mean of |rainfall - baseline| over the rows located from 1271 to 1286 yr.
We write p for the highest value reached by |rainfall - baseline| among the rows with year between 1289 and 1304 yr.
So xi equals 11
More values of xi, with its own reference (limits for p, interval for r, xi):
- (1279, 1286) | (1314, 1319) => 3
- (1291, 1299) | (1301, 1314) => 19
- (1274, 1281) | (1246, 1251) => 13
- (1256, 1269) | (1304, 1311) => 8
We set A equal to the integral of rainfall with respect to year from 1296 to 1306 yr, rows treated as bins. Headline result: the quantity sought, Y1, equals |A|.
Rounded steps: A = 814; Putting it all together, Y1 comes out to 814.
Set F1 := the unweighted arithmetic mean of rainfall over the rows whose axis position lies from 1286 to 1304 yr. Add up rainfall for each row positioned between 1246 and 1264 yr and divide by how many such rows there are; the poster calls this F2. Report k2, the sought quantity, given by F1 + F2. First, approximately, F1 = 83.1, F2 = 81.0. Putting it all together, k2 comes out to 164.2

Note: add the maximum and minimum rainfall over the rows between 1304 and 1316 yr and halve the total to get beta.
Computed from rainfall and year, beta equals 77.1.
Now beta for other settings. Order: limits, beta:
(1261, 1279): 82.4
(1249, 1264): 81.8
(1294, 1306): 81.7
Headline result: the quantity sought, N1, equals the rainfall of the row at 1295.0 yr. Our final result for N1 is 85.24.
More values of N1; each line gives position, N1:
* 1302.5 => 83.58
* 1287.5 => 83.55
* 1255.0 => 80.91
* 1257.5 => 78.64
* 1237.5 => 78.02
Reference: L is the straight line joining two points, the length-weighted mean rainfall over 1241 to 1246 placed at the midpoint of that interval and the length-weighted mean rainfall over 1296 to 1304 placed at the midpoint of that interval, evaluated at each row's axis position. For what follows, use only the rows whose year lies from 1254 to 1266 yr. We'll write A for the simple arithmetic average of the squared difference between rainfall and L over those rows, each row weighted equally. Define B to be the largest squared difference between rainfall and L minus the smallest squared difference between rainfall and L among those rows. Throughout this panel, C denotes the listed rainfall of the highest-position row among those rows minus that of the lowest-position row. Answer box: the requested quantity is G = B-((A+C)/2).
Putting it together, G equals 4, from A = 1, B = 4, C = -1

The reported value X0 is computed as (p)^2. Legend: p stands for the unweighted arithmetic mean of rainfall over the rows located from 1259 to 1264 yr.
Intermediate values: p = 80.7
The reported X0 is 6517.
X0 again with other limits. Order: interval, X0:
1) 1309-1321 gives 6039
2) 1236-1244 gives 6321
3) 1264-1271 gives 6789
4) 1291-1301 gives 6762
